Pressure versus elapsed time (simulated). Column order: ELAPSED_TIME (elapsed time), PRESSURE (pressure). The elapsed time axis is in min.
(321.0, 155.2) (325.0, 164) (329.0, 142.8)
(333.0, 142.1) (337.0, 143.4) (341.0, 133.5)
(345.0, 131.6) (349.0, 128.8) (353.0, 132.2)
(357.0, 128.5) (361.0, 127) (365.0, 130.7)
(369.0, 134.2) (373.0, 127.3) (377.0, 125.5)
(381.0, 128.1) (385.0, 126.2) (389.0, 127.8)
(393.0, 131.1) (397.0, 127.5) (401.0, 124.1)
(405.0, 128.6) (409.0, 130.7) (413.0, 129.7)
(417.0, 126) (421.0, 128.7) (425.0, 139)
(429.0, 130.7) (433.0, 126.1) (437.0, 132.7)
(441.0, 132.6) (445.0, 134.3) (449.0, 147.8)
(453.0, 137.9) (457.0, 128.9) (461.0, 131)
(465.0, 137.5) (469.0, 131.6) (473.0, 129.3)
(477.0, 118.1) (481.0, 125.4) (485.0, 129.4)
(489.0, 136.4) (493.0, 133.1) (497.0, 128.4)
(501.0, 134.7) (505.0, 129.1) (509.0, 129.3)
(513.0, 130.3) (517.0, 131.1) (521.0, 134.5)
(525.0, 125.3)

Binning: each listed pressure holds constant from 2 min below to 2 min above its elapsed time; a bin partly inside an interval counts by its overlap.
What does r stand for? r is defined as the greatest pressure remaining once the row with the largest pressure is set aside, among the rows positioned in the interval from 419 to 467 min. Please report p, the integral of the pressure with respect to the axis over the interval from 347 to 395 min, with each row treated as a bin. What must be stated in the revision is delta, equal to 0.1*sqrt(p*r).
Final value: 92.8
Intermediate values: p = 6190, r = 139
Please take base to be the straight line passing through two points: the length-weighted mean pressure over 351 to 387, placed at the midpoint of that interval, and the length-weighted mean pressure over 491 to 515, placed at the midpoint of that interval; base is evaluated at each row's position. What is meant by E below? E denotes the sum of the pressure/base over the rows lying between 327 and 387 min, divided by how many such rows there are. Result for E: 1.027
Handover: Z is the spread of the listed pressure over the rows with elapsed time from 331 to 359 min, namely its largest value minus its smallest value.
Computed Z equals 15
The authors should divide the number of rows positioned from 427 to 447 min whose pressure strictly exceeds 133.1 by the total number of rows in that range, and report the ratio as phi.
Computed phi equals 0.20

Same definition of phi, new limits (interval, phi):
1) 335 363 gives 0.29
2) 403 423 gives 0.00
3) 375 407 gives 0.00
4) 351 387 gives 0.11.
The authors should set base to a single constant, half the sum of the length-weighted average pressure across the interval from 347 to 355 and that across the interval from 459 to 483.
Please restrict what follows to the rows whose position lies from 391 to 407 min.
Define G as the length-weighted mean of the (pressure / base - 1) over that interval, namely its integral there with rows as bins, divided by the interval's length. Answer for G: -0.014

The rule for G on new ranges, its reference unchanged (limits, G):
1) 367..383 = -0.007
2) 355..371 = 0.003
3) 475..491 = -0.018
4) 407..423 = -0.007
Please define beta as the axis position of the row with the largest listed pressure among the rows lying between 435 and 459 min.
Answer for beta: 449.0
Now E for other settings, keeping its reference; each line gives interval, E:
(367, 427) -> 0.998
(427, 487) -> 1.011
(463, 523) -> 0.999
